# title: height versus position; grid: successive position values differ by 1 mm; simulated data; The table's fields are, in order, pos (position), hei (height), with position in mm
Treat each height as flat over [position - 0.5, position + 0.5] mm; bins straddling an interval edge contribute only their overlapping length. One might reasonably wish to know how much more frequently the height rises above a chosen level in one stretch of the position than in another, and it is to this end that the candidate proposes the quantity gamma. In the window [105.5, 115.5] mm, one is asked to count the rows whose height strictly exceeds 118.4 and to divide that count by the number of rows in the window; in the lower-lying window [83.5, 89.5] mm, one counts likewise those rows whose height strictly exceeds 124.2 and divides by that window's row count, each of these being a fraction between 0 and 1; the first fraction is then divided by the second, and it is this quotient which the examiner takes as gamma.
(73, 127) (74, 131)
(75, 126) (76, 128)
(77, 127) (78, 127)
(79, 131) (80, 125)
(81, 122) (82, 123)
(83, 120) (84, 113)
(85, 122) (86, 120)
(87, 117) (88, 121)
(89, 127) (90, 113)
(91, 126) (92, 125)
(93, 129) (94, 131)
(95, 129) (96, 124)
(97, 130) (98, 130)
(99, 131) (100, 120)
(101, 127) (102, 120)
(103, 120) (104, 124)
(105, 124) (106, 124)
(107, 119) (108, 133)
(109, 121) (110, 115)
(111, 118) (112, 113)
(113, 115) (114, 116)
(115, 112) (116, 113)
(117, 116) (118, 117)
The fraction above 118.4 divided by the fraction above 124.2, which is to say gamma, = 2.4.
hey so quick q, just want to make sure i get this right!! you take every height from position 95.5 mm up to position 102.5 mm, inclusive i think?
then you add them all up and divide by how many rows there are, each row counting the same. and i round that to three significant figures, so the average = 126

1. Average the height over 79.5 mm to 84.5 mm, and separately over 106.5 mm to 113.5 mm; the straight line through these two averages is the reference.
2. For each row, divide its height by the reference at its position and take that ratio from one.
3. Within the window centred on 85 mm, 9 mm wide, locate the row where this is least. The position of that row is 89 mm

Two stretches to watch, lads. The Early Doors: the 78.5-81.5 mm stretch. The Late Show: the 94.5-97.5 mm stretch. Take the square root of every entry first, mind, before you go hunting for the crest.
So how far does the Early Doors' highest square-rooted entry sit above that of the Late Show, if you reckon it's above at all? 0.0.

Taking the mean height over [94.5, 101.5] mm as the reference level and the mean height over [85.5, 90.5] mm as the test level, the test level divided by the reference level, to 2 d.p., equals 0.94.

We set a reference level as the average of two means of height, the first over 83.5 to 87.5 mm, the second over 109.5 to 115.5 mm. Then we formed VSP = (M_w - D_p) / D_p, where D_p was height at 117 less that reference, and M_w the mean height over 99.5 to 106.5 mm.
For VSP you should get -296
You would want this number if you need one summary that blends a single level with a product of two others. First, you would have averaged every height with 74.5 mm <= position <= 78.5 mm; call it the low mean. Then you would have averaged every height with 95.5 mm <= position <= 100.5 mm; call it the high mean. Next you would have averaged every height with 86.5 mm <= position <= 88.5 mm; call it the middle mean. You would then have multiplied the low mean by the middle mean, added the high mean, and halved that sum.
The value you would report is 7620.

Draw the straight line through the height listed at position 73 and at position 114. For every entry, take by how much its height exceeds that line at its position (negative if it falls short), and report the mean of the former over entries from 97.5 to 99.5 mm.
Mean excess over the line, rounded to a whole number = 10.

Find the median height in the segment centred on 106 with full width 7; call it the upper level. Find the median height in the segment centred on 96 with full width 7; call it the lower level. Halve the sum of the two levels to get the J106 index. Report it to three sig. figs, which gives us 127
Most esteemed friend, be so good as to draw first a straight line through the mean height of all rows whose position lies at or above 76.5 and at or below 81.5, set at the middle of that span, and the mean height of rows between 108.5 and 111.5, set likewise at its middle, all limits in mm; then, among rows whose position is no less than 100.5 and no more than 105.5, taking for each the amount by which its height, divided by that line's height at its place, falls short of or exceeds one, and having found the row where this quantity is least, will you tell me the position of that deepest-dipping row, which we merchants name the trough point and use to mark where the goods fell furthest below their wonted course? 102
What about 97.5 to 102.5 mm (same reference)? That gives 100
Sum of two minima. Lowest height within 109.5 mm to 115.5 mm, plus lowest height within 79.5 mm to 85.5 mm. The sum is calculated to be 225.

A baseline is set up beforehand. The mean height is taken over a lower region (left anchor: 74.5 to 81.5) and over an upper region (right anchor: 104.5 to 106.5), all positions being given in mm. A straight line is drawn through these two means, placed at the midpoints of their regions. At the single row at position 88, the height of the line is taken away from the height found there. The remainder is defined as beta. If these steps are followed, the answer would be -5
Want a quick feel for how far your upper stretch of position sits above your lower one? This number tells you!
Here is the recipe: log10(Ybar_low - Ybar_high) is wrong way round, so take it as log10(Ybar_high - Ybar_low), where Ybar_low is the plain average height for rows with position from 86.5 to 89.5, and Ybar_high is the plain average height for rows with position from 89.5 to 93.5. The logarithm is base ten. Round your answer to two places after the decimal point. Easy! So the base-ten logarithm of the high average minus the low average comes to 0.20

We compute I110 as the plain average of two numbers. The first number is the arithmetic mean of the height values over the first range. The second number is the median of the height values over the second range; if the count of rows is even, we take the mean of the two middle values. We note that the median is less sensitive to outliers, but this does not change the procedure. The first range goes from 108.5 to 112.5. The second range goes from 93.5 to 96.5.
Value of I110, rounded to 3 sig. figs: 123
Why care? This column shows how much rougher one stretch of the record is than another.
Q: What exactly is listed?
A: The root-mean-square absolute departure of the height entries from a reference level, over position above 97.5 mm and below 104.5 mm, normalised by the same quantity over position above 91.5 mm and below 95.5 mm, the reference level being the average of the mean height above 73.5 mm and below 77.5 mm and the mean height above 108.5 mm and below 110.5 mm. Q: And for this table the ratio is 0.8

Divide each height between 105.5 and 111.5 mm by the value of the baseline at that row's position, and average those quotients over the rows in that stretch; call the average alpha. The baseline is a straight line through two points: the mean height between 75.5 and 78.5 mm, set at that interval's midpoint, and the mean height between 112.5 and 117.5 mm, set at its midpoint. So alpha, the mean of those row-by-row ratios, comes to 1.04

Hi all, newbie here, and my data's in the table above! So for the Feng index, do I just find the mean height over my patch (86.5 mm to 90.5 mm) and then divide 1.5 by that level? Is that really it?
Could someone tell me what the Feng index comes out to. 0.0126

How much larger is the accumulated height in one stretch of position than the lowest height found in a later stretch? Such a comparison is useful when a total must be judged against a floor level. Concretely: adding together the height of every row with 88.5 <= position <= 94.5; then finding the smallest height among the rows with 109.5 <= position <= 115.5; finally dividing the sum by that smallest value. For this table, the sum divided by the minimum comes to 6.7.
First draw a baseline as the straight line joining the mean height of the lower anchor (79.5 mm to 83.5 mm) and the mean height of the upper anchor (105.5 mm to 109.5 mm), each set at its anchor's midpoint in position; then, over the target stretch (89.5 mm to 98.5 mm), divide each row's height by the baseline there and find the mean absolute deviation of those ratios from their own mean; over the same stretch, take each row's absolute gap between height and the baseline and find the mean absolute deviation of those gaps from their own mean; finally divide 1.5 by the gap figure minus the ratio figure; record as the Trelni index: 0.65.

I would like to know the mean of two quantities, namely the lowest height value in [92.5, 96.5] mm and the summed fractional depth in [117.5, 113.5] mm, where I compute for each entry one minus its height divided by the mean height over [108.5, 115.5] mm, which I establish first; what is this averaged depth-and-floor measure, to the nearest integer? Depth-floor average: 62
